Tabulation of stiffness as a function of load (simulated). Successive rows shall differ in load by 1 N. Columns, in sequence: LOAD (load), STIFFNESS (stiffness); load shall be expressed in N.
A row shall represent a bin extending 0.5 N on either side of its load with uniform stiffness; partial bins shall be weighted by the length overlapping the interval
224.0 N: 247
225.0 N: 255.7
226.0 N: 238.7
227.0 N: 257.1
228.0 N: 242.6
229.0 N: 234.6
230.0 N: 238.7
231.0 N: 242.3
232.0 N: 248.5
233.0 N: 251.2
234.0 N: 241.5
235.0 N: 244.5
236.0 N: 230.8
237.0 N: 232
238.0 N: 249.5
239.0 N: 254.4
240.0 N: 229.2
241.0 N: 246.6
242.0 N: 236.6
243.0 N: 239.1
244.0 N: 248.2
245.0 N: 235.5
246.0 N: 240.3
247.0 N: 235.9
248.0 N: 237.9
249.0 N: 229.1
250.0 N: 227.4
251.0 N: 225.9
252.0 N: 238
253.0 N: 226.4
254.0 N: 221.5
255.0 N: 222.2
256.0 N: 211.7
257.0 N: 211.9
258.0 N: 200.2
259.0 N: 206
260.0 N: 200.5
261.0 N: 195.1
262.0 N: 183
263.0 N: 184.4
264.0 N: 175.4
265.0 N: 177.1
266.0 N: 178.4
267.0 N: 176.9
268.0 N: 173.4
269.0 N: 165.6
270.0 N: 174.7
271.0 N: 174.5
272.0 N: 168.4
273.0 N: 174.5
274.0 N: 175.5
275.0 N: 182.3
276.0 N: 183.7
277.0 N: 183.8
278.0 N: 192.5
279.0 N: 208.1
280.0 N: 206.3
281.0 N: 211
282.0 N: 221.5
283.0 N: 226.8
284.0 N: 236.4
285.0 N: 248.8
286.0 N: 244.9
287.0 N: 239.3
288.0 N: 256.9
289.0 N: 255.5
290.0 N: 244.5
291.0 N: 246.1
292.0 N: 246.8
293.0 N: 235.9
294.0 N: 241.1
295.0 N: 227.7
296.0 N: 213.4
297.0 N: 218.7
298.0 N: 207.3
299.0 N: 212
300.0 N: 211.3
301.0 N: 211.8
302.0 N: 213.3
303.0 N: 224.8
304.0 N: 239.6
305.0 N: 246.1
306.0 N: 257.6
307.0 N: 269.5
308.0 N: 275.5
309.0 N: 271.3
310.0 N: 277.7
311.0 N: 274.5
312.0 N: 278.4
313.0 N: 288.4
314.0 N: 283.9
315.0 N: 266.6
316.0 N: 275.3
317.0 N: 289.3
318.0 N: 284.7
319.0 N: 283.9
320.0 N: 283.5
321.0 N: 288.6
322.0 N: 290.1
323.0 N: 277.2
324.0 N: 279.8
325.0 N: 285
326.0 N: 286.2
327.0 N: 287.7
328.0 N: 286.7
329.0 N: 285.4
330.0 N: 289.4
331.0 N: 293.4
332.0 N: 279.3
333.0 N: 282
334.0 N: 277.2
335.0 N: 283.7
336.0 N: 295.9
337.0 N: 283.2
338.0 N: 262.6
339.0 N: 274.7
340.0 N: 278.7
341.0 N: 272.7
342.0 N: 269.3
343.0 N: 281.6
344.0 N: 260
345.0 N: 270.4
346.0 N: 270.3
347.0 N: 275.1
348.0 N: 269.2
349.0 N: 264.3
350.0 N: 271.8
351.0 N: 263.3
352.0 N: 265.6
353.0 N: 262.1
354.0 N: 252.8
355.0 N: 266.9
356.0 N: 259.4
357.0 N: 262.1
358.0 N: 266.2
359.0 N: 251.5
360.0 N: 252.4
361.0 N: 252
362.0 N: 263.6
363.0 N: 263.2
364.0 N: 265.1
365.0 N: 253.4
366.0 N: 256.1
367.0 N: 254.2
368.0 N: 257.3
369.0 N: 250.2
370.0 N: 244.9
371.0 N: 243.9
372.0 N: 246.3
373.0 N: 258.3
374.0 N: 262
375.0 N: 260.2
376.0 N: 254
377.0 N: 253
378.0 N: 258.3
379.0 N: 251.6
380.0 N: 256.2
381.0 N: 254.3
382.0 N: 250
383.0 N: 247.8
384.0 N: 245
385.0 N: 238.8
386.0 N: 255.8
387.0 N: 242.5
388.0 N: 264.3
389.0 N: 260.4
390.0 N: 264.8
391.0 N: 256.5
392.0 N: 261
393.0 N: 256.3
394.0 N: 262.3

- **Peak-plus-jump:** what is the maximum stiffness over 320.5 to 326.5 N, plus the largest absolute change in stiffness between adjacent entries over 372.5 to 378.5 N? 296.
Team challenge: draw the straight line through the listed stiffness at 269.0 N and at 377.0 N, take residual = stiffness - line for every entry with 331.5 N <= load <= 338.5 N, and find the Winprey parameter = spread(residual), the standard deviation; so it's 10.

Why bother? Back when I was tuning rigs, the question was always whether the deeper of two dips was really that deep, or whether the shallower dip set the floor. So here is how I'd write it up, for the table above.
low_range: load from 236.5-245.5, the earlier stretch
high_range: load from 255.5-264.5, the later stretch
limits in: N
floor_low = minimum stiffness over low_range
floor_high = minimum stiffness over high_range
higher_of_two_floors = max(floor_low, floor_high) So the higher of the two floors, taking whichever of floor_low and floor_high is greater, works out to 229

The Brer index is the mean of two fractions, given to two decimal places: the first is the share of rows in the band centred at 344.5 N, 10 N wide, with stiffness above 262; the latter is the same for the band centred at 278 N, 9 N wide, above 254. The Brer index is 0.45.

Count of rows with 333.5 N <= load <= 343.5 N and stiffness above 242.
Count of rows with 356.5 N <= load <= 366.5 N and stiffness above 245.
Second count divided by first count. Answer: 1.0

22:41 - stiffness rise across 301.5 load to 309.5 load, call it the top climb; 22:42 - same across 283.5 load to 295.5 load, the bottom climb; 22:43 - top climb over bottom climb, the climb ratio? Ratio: -6.7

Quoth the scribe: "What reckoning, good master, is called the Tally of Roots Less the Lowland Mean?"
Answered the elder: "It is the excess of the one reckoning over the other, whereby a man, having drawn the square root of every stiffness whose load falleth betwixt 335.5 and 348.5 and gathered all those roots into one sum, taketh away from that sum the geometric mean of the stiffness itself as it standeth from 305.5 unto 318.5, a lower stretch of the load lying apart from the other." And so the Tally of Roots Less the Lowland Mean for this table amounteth -61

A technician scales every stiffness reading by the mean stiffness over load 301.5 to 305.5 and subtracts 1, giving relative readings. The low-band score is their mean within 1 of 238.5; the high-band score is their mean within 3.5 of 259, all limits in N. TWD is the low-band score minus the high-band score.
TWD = 0.22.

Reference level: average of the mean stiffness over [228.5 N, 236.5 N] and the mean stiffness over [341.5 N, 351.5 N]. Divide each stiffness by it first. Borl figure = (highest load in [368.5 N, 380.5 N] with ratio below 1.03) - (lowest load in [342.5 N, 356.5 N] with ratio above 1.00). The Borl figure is 37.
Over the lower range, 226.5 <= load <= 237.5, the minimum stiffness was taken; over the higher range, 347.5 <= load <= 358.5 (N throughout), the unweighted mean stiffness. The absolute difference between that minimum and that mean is 33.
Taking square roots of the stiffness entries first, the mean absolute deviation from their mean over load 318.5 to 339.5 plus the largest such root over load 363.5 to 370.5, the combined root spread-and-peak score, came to 16.4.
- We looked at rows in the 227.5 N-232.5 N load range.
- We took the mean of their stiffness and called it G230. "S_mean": 241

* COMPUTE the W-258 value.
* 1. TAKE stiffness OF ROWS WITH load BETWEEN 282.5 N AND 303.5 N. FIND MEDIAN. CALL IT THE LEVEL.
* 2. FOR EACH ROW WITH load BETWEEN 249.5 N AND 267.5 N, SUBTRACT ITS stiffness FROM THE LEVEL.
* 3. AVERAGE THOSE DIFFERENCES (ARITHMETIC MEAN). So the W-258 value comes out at 32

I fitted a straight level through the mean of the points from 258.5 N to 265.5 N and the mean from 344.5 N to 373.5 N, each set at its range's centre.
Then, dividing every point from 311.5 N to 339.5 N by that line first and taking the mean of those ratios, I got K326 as 1.20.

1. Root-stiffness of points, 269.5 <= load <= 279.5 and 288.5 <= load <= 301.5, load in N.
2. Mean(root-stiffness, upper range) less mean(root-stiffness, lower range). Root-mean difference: 1.6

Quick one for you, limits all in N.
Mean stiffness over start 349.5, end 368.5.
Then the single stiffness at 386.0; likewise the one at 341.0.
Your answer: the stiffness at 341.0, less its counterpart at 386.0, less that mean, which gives -243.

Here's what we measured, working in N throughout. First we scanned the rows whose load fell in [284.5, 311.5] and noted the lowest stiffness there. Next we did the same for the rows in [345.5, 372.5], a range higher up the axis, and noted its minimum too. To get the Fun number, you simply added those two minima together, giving 451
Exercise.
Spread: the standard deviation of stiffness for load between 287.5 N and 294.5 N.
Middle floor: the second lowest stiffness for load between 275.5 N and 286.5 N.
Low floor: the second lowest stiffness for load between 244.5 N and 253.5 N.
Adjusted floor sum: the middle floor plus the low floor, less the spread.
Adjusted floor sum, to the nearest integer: 403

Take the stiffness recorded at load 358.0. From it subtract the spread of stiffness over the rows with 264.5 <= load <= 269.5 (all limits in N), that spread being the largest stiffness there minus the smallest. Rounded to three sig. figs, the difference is 253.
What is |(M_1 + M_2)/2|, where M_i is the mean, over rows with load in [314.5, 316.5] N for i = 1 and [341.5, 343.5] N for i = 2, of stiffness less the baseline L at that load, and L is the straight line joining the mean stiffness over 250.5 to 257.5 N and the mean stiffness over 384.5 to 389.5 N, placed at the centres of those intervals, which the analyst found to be 34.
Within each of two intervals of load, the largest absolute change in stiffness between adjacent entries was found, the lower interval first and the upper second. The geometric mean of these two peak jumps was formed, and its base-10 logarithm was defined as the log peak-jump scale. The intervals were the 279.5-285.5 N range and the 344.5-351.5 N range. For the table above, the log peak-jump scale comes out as 1.01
